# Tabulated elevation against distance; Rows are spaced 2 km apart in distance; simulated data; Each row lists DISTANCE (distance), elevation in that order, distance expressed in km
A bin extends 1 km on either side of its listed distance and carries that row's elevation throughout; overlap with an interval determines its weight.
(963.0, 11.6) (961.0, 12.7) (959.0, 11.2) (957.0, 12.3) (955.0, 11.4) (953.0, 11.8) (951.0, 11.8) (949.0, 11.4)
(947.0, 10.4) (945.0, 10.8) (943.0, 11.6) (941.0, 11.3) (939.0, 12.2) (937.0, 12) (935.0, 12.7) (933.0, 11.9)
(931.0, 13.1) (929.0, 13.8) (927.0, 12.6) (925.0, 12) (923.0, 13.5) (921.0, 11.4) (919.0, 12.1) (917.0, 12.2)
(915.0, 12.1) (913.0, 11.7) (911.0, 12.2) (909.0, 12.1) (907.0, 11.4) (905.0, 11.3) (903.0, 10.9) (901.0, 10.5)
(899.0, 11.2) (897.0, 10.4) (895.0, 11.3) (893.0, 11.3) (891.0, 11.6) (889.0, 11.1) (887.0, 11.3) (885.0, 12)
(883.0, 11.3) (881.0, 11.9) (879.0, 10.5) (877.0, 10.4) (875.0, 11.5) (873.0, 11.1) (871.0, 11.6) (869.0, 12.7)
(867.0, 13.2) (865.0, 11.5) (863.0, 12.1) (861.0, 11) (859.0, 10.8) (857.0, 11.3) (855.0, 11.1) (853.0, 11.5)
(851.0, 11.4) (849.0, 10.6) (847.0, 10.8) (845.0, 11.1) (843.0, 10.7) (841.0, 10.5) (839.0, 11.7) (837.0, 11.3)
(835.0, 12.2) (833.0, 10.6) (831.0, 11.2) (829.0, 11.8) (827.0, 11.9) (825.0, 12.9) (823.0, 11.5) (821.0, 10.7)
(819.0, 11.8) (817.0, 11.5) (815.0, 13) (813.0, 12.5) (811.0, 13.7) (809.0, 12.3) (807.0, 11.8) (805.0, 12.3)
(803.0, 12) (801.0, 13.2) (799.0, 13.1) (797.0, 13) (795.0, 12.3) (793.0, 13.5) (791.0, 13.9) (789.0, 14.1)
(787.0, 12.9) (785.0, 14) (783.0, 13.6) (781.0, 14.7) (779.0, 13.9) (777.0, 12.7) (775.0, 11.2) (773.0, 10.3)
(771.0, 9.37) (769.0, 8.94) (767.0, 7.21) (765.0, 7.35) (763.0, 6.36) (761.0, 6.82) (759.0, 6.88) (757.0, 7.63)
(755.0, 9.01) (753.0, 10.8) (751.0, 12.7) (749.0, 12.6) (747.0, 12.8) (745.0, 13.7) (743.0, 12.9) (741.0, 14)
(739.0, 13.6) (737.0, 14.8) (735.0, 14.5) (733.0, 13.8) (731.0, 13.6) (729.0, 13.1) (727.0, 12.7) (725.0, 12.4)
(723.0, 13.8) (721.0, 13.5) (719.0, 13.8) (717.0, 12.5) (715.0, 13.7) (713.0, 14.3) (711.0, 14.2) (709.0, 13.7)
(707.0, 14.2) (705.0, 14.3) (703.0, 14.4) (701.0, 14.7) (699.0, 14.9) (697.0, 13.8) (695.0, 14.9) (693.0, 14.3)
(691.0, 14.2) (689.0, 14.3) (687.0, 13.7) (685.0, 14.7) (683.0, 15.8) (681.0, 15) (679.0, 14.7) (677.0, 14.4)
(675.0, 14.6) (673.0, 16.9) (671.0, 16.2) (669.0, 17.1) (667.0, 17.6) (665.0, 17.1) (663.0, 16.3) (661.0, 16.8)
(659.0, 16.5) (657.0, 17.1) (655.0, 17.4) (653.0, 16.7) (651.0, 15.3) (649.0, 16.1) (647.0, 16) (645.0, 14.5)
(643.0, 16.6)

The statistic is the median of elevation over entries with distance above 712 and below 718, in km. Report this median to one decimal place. 13.7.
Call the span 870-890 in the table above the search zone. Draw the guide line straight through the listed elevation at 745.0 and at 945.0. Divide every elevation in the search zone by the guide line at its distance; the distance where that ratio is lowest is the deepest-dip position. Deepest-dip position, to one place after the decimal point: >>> 877.0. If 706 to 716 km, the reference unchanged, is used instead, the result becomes 709.0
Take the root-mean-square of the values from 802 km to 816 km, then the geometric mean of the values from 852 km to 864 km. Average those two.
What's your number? 11.9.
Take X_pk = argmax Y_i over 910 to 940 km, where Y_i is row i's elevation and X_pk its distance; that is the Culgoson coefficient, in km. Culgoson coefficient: 929.0 km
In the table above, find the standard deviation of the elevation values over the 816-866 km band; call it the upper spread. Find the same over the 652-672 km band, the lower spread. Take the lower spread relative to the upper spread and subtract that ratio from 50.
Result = 49.2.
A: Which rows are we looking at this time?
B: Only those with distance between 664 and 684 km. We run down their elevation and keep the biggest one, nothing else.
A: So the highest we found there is 17.6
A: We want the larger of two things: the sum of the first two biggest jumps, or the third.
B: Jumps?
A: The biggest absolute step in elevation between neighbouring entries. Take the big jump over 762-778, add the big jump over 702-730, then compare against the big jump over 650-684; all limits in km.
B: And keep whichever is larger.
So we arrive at 3.1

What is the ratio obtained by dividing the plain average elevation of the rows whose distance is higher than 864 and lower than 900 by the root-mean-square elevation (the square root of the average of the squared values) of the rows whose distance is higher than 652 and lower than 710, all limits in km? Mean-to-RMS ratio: 0.74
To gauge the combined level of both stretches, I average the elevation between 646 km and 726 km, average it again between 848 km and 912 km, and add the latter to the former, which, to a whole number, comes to 26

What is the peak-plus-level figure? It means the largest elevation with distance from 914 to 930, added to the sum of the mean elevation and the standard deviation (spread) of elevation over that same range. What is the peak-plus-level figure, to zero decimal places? 27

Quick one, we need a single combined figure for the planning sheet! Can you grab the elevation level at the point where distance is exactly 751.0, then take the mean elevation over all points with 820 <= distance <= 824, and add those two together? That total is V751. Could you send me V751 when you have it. 23.8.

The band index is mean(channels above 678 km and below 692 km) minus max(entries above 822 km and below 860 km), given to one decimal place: 1.7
